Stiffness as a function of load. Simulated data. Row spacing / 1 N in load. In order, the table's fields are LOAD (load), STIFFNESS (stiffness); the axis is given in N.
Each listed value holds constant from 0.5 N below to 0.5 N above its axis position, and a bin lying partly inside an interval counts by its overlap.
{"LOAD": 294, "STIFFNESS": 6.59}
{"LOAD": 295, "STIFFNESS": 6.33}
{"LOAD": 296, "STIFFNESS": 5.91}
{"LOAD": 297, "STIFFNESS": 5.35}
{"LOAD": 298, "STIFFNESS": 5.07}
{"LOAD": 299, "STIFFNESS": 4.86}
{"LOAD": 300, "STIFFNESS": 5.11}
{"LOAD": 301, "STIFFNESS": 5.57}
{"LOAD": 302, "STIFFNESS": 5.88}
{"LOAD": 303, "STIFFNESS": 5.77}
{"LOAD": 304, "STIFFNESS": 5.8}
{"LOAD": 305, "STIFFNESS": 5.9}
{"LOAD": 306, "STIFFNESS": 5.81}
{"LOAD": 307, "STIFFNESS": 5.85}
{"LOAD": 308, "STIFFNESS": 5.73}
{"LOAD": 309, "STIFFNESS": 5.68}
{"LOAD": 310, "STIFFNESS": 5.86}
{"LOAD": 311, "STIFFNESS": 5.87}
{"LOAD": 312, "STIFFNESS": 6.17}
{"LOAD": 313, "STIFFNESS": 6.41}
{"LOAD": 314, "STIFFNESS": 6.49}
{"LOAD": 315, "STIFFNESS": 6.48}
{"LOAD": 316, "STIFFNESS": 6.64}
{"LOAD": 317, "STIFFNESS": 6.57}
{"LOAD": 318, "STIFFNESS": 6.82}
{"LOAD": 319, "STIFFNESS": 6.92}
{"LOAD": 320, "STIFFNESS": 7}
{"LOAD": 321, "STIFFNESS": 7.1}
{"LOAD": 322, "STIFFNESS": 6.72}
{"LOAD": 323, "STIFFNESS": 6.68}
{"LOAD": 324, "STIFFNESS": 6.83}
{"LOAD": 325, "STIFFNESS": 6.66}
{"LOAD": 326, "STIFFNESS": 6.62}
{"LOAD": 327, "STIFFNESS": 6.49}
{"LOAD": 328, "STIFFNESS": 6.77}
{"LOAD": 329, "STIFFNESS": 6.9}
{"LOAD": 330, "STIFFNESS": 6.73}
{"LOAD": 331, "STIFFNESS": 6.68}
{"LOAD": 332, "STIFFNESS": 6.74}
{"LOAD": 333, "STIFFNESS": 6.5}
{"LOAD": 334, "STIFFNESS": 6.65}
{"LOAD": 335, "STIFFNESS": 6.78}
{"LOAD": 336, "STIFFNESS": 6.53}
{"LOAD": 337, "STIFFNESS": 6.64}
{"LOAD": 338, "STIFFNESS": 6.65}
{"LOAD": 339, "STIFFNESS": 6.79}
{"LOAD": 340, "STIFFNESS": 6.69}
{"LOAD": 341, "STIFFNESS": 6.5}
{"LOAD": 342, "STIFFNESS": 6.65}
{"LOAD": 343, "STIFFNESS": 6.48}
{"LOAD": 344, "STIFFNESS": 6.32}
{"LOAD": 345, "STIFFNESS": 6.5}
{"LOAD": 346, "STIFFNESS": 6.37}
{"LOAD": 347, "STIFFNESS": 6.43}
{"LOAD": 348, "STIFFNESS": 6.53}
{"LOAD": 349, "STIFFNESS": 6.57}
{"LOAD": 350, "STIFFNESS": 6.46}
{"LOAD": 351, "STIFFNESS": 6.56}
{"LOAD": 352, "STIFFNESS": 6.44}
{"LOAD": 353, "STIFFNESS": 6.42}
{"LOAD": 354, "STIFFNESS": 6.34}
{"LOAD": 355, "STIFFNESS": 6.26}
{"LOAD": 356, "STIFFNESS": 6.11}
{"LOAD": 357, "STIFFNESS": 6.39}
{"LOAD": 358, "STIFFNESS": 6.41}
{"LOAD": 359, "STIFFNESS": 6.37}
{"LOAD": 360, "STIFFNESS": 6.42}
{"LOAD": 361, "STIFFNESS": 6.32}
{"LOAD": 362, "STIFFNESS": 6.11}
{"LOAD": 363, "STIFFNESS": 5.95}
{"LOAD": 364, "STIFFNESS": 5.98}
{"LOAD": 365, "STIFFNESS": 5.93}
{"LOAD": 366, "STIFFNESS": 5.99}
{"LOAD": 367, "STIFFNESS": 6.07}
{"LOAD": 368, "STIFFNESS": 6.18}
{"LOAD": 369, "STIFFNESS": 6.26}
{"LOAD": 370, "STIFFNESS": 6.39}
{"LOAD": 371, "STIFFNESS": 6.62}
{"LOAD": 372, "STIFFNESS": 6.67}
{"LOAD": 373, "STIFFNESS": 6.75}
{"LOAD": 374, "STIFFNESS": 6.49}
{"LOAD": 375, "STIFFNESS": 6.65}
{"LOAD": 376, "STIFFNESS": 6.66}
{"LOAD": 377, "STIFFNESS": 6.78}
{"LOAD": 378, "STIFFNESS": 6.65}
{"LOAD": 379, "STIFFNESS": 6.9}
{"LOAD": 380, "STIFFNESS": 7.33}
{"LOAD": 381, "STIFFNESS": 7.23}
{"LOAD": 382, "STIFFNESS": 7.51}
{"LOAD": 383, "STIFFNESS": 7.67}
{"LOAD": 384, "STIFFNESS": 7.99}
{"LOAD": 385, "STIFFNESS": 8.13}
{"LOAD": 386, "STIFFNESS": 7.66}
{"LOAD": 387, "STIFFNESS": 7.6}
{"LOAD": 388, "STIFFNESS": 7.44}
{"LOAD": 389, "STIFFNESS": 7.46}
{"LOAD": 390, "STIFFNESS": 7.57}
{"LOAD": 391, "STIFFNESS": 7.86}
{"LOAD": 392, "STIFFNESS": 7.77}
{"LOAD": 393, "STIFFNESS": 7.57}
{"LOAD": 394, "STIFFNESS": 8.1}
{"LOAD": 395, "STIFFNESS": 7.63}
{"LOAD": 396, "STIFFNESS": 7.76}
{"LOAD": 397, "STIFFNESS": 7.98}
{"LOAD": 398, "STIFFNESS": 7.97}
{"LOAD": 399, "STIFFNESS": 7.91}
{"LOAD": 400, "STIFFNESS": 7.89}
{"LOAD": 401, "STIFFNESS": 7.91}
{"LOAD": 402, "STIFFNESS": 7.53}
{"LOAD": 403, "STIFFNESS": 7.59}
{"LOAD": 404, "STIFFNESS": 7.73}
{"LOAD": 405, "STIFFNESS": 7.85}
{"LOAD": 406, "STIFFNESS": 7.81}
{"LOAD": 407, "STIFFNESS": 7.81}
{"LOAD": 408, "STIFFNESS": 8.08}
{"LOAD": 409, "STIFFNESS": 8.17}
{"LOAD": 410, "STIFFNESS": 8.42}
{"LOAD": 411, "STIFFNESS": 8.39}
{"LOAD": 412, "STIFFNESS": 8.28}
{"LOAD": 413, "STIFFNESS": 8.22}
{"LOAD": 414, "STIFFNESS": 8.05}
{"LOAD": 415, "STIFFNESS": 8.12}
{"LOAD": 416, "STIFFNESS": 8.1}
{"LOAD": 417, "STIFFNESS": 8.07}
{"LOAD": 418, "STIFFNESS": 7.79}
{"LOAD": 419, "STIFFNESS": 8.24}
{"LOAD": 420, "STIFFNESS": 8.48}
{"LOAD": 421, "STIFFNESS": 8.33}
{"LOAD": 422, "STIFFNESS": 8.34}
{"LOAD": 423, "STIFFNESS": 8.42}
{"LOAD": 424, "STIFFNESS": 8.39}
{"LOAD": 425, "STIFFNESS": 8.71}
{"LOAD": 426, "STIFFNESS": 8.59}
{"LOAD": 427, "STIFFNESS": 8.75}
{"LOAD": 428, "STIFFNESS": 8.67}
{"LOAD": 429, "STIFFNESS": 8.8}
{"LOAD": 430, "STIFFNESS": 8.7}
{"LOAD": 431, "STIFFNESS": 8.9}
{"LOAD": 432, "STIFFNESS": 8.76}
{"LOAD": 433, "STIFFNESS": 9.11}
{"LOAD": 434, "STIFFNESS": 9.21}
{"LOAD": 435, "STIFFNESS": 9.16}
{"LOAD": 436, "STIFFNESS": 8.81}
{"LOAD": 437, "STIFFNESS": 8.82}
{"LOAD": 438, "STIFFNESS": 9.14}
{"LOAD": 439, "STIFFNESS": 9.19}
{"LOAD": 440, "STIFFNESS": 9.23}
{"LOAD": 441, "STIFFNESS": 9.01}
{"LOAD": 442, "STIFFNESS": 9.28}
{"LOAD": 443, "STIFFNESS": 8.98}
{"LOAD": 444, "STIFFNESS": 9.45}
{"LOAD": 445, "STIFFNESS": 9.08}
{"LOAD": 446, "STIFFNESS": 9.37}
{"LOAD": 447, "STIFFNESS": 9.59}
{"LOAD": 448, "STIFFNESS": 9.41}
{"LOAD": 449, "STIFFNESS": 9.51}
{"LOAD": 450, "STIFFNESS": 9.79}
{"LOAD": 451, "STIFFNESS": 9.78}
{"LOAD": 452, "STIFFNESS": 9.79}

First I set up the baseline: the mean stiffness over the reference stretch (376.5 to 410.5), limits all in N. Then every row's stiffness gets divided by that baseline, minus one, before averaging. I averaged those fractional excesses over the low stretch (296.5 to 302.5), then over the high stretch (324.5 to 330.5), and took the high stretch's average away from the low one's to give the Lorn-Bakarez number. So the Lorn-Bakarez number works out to -0.18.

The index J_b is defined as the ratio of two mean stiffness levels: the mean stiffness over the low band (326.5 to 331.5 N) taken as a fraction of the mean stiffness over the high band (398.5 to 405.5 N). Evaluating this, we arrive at 0.86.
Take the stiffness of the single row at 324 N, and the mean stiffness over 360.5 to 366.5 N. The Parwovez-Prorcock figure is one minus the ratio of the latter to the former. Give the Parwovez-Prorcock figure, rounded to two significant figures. 0.11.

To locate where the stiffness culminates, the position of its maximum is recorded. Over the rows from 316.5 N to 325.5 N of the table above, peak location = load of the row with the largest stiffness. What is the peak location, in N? 321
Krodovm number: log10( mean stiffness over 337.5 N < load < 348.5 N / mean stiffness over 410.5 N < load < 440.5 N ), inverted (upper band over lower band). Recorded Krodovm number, 0.12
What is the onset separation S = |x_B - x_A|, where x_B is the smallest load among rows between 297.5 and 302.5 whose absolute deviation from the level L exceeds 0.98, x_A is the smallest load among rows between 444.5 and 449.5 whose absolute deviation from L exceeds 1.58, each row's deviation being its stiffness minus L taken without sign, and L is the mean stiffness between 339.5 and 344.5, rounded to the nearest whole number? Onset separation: 147 N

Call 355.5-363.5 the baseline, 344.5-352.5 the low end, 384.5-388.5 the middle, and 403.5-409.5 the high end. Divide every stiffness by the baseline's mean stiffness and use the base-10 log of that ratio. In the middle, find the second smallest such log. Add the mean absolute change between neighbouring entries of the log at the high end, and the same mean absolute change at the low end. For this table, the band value 0.096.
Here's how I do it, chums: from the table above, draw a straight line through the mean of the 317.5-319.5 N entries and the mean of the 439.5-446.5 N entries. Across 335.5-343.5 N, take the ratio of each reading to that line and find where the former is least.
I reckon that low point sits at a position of 343 N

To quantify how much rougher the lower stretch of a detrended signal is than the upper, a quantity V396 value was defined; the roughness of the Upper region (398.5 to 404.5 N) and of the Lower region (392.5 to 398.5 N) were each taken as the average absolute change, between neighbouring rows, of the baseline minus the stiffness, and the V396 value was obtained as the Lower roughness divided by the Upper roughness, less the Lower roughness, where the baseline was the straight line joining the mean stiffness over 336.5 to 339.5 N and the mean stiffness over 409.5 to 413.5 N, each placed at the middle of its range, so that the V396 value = 2.0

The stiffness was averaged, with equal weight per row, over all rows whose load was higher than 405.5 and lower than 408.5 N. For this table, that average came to 7.9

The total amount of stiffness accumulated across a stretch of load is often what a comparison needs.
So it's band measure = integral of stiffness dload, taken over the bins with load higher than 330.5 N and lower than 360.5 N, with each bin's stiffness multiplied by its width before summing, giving 195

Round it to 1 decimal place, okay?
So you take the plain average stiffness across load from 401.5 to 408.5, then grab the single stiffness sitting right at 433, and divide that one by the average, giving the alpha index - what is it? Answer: 1.2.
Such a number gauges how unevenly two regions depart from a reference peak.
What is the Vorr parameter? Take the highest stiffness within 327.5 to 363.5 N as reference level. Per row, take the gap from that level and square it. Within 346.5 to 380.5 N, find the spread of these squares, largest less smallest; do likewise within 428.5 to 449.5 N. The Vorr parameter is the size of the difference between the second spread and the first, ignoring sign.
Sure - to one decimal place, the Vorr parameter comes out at 3.1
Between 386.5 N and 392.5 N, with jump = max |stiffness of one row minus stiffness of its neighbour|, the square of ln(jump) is 1.5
